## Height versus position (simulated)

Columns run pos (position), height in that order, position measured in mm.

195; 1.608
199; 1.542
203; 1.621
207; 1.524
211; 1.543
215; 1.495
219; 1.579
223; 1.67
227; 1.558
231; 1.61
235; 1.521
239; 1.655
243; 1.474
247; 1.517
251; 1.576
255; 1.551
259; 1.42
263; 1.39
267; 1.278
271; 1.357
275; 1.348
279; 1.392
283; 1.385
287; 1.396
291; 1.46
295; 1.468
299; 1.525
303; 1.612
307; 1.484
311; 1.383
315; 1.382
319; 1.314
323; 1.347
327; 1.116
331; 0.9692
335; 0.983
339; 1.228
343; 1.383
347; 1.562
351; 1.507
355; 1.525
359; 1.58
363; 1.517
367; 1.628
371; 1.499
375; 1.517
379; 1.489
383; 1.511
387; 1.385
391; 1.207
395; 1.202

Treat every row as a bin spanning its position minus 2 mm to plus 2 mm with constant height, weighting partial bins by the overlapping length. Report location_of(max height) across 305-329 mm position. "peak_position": 307 mm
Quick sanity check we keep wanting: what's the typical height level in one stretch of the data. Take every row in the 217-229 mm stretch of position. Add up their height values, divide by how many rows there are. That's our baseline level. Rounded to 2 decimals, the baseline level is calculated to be 1.60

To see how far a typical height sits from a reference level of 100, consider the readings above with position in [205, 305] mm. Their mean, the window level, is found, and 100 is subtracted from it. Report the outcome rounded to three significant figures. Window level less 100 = -98.5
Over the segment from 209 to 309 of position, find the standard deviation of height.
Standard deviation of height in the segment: 0.10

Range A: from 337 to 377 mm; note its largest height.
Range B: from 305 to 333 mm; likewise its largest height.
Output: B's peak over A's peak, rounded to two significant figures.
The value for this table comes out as 0.91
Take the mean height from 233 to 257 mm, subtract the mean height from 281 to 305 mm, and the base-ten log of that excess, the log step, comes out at -1.1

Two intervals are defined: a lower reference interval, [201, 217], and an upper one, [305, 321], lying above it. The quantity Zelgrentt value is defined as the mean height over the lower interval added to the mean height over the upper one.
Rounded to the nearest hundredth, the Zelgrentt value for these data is 2.94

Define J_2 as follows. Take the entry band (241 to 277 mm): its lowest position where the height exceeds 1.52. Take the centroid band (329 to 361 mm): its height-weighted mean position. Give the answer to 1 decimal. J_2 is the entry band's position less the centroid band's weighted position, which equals -95.5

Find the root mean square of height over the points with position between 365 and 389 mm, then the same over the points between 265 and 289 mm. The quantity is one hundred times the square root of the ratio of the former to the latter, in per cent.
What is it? 105.3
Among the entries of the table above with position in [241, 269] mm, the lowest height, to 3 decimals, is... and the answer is 1.278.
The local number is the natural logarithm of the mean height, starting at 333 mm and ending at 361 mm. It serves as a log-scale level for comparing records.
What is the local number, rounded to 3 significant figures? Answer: 0.333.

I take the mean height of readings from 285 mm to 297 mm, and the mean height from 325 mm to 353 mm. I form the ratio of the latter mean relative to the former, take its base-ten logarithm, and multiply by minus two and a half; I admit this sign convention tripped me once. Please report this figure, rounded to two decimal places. 0.15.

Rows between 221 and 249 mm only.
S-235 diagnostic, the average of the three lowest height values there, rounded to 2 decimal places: 1.50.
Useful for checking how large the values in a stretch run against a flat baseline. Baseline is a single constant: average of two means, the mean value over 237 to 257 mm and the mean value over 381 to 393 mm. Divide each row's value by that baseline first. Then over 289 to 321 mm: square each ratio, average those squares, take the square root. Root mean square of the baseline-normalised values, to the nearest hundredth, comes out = 1.00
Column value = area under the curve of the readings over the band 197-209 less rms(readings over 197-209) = 17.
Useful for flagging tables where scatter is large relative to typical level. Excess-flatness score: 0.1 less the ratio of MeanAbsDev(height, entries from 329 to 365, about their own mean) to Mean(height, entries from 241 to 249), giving -0.03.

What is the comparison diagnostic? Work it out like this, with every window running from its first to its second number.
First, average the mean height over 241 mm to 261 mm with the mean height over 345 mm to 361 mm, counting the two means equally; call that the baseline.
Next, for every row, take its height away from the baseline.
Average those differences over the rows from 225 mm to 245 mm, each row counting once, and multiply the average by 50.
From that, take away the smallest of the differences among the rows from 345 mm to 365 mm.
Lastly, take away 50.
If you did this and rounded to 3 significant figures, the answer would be -51.8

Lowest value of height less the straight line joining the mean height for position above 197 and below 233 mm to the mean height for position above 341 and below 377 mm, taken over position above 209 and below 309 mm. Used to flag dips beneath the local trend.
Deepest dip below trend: -0.28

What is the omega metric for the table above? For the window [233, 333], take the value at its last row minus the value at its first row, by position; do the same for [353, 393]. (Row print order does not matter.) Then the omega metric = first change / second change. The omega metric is 1.7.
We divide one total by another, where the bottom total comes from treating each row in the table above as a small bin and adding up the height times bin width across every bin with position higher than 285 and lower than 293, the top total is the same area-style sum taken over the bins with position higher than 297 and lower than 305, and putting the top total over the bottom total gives 1.10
